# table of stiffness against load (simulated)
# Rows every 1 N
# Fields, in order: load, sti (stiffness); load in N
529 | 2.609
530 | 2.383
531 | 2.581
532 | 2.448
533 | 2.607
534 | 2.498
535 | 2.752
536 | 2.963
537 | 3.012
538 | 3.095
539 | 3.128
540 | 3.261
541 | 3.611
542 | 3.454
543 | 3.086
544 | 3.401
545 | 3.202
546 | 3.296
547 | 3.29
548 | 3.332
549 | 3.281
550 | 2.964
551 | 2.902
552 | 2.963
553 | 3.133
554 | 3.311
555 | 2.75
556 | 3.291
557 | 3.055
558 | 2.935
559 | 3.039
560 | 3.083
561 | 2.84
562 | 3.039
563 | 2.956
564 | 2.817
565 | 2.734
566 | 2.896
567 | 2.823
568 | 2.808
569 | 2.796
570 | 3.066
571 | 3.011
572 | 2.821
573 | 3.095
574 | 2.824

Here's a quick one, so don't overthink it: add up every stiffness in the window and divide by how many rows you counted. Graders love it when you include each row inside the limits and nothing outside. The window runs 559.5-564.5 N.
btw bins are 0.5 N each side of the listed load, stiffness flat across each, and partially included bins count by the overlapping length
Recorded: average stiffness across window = 2.95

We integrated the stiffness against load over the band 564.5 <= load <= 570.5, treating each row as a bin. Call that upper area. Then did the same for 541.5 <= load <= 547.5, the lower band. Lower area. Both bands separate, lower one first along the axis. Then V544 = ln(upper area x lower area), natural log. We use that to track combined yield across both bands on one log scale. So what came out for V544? 5.82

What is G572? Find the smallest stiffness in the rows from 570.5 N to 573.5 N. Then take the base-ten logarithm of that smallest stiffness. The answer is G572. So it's 0.450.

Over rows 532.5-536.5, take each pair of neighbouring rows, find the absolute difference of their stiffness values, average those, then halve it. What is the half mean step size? 0.096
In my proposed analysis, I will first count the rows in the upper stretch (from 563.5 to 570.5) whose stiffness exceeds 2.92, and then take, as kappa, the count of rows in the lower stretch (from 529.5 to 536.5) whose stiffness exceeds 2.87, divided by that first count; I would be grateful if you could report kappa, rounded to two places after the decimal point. 1.00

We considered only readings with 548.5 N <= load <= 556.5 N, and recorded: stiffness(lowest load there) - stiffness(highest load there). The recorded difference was -0.01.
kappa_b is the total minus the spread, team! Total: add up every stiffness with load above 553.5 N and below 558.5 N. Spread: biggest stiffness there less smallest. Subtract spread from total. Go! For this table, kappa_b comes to 14.8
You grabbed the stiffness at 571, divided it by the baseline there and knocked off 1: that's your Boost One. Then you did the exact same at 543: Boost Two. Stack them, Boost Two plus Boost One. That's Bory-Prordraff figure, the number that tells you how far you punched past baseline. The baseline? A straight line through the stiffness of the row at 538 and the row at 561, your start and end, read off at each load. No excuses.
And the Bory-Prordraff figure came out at 0.12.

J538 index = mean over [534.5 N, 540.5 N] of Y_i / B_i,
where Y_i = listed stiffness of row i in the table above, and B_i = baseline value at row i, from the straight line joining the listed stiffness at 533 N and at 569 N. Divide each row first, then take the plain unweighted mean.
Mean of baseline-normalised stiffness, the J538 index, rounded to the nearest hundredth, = 1.15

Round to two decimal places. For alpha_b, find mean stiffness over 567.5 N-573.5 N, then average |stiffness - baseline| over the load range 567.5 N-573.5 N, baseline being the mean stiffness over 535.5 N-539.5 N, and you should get 0.14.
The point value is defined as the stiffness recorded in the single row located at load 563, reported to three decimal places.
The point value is 2.956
